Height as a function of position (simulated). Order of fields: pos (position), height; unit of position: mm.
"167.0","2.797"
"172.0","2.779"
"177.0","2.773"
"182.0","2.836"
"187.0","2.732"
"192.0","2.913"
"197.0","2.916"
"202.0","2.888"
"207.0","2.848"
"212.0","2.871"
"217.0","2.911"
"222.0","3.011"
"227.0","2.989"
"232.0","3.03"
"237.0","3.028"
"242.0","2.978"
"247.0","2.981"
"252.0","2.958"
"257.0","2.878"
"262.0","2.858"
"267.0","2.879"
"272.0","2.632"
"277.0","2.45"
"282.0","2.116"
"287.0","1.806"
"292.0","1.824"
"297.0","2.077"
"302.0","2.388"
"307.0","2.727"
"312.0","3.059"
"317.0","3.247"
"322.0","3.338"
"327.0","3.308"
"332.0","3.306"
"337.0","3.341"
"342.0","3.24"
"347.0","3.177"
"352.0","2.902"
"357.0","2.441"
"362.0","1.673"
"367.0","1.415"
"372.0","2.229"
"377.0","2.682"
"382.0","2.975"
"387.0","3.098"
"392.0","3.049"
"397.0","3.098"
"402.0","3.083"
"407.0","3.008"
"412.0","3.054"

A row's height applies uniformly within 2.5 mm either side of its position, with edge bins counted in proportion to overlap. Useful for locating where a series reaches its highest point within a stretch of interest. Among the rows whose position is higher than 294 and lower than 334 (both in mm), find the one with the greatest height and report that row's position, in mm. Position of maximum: 322.0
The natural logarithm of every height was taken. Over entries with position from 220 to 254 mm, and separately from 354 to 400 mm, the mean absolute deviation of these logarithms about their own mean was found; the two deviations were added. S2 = 0.23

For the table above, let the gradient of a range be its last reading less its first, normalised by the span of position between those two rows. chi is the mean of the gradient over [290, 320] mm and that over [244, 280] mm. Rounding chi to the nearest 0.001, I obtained 0.020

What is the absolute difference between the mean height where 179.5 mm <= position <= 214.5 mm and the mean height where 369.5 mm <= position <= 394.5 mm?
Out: 0.1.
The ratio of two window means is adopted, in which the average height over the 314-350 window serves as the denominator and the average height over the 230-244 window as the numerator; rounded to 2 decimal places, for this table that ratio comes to 0.92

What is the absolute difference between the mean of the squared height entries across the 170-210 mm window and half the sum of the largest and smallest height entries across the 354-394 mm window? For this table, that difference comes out 5.8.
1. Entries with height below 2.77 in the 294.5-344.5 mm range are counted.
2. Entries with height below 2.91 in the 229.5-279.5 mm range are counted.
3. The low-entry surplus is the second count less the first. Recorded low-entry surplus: 2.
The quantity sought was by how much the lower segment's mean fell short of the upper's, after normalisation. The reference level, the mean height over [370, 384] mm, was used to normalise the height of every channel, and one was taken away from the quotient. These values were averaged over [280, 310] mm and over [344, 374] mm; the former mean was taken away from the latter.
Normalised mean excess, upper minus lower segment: 0.06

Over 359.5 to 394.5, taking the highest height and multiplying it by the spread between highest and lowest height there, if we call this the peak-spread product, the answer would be 5.2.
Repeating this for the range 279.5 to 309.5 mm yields 2.5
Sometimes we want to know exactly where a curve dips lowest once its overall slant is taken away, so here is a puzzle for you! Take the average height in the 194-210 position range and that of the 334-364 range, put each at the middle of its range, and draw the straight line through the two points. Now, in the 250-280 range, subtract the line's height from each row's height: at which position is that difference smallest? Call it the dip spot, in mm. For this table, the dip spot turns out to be 277.0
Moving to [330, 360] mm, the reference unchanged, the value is 357.0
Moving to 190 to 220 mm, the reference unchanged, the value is 207.0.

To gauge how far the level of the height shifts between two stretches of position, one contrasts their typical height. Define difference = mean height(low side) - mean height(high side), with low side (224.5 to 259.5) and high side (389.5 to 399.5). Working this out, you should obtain -0.10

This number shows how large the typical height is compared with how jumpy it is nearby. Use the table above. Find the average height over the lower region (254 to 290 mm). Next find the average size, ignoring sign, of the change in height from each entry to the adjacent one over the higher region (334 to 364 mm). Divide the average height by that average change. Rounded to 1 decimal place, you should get 7.5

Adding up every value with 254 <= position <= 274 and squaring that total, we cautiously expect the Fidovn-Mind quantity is 126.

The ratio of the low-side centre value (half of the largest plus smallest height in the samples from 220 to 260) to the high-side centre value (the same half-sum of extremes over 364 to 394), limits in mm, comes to 1.31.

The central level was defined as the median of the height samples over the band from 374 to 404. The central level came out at 3.07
